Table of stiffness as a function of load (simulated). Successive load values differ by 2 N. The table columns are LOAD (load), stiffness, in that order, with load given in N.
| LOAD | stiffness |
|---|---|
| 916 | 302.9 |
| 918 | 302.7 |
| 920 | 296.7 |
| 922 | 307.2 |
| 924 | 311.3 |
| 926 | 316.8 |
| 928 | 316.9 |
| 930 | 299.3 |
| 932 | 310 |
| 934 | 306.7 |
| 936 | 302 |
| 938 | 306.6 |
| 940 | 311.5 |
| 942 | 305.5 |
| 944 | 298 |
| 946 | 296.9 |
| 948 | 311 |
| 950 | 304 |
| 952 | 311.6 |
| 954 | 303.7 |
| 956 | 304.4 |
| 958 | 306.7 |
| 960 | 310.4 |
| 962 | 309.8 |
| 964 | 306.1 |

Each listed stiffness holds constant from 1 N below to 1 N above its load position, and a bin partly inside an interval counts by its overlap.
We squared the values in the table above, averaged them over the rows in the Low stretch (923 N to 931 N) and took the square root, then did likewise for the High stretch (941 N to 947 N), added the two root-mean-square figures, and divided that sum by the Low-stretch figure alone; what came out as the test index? 1.965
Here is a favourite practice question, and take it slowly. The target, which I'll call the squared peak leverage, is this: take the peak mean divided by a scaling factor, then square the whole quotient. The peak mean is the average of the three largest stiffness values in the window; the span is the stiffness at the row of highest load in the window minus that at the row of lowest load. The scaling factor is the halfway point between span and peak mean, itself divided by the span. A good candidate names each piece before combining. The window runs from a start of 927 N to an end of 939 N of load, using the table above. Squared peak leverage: 454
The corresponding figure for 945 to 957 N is 214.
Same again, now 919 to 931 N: 27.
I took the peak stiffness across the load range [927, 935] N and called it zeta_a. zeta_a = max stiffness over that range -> 316.9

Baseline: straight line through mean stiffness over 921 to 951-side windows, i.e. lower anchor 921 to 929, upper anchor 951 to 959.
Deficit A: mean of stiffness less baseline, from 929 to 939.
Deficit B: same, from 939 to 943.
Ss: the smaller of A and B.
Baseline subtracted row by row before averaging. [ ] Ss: -6.2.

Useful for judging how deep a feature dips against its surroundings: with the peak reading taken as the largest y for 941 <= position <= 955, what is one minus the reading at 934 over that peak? 0.016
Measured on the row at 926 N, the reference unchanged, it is -0.017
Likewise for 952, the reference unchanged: 0.000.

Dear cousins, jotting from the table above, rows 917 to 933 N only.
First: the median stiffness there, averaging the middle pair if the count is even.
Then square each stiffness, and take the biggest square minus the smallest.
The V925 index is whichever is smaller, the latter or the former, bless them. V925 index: 309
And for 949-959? 304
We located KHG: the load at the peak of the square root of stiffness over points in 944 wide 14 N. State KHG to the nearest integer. 940 N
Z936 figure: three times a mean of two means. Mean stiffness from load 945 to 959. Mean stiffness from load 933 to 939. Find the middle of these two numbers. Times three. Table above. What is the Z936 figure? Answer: 916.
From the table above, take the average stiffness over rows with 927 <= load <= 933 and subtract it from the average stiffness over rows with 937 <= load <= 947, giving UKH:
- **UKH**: -5.0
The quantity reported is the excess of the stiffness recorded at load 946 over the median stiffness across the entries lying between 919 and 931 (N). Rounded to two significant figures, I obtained -12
